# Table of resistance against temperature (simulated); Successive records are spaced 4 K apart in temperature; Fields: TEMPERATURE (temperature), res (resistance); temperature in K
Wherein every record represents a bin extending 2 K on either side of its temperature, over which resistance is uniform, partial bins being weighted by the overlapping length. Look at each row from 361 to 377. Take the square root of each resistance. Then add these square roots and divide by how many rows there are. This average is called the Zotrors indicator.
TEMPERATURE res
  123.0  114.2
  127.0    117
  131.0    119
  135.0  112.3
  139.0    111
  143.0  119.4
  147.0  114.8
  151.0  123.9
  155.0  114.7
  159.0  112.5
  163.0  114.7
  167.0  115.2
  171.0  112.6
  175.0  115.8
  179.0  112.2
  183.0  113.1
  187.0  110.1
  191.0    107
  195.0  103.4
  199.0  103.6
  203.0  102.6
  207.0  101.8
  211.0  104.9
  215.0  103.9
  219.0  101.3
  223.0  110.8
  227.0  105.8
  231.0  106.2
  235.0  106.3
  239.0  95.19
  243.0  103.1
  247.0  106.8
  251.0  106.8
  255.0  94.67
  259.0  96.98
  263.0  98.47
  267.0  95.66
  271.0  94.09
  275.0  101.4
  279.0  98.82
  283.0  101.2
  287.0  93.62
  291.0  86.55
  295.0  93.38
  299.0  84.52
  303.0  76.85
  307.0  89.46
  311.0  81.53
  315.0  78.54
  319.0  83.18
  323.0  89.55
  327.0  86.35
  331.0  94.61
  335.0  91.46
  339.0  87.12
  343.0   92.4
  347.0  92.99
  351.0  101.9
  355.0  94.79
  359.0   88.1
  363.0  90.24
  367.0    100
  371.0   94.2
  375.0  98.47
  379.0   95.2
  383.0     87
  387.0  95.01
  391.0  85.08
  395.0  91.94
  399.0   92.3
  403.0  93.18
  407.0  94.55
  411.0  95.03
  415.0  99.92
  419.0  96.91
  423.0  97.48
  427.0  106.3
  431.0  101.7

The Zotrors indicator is 9.8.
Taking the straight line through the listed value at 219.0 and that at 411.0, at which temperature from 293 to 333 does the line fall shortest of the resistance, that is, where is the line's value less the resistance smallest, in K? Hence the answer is 331.0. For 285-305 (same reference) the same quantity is 295.0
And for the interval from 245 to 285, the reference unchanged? 251.0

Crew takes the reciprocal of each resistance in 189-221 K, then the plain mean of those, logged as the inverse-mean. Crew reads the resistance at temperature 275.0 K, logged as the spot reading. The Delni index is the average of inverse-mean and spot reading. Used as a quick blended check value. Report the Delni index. 50.7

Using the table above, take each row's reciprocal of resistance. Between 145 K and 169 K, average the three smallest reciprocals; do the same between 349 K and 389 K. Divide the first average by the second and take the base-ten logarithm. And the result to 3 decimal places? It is -0.071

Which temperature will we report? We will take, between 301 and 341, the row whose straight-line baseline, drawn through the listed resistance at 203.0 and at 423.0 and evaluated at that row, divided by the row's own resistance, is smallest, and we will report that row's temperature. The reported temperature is 331.0 K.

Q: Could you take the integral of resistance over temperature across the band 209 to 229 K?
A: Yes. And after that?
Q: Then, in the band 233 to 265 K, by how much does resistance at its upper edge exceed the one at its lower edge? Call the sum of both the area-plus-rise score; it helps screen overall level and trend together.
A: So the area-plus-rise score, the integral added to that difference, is 2099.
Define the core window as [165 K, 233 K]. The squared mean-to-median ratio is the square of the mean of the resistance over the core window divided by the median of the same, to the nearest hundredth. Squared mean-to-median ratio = 1.03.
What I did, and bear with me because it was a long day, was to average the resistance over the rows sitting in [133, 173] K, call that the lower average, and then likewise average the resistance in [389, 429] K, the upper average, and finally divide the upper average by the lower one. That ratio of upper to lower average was 0.83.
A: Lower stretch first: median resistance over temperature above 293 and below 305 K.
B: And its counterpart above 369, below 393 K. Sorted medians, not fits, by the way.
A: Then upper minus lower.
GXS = 10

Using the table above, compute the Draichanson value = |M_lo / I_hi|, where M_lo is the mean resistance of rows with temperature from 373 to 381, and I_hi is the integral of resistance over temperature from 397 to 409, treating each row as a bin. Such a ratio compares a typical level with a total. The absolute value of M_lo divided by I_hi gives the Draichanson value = 0.086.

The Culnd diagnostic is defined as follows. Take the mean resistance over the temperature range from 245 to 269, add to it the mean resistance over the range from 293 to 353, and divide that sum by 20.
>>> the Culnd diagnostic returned 9.4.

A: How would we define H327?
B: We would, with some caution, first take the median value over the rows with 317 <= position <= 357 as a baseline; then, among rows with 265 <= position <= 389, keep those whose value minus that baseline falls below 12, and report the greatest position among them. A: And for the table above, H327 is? 387.0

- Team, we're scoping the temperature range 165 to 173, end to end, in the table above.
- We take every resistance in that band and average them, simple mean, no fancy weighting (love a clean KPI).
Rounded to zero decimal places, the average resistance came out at 114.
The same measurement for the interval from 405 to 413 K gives 95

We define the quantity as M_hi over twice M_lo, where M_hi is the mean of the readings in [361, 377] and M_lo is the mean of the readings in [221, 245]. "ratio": 0.46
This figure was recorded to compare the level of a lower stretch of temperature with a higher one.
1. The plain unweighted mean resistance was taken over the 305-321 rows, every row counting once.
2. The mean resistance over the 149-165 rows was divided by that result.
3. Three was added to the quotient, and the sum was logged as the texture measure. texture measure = 4.40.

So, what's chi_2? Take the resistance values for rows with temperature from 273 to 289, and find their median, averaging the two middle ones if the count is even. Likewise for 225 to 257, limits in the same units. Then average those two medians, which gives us 103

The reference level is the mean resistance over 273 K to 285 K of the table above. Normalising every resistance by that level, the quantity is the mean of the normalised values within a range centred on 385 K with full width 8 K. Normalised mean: 0.91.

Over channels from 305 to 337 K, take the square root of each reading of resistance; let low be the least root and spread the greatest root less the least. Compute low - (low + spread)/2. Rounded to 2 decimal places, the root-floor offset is 4.00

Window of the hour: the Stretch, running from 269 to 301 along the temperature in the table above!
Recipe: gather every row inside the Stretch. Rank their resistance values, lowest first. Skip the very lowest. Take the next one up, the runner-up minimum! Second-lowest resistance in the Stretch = 86.55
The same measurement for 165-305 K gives 84.52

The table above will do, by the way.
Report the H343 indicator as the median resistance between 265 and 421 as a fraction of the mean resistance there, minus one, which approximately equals 0.013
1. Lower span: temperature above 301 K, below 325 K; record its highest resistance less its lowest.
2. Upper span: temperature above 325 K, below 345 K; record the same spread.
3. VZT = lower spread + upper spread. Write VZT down 21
